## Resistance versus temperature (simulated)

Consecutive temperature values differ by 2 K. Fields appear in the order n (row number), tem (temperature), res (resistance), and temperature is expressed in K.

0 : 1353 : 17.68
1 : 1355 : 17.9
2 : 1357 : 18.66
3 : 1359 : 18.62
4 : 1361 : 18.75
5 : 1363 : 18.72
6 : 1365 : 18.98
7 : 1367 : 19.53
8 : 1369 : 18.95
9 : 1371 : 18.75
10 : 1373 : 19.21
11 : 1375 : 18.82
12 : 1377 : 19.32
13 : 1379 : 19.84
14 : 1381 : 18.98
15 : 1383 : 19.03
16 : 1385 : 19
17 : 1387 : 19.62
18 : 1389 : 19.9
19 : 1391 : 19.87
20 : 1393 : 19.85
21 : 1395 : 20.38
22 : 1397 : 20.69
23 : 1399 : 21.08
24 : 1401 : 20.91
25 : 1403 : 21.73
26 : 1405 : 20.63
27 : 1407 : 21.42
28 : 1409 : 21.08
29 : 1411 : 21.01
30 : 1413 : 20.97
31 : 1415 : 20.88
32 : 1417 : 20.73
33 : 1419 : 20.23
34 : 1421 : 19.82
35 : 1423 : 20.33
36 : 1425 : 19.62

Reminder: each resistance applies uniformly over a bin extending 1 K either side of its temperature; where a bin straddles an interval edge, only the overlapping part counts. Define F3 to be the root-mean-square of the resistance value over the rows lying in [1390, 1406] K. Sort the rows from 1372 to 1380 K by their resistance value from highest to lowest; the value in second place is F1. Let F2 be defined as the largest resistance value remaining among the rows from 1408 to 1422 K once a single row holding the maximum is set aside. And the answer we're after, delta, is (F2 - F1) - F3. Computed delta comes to -19.0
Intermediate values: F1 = 19.32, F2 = 21.01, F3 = 20.7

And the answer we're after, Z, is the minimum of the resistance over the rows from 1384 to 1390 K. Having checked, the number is 19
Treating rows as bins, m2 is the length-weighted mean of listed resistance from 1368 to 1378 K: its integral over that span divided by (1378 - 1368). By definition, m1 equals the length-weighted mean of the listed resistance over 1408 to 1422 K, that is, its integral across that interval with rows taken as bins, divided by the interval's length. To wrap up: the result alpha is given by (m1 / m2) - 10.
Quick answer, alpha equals -8.91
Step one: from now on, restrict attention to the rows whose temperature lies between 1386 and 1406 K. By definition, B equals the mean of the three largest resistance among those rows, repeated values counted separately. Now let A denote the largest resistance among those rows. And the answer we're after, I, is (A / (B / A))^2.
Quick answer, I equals 494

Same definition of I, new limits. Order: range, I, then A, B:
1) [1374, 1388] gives 404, 19.84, 19.6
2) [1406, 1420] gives 470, 21.42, 21.2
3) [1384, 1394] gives 397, 19.9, 19.9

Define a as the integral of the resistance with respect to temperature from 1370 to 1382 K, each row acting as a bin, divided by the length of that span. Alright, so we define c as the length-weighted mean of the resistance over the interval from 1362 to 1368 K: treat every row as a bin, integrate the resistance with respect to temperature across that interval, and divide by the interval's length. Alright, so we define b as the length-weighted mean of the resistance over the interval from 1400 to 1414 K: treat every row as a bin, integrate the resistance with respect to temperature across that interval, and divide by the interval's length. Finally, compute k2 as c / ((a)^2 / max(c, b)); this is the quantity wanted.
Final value 1.10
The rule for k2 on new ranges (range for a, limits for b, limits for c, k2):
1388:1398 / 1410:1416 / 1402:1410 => 1.11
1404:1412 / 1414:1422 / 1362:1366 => 0.87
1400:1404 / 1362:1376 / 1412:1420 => 0.94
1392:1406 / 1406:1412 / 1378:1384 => 0.95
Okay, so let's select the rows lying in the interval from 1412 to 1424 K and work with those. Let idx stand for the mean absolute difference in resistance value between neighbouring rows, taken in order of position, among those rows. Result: 0.33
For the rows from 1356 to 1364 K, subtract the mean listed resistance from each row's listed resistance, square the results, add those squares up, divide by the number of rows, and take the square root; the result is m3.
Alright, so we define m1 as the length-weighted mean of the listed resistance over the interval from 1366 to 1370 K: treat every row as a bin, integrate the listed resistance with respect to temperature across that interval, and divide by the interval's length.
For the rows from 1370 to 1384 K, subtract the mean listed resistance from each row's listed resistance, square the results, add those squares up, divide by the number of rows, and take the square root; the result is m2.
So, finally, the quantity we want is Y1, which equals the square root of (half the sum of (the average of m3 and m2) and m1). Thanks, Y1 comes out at 3.12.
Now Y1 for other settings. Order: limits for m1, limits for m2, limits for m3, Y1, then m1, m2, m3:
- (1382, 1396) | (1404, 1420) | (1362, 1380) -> 3.16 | 19.7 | 0.33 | 0.36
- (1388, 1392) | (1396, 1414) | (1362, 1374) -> 3.18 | 19.9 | 0.32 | 0.28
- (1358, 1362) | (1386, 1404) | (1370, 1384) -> 3.10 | 18.7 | 0.67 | 0.34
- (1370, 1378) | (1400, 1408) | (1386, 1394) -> 3.11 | 19.0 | 0.43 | 0.11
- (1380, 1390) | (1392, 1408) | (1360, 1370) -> 3.14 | 19.3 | 0.55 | 0.29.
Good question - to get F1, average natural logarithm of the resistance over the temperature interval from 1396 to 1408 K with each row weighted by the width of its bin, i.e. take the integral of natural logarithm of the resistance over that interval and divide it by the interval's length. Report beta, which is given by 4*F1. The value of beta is 12.2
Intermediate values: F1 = 3.05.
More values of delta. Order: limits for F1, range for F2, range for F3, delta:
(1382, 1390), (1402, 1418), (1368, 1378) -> -17.2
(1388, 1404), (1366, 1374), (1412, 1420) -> -22.6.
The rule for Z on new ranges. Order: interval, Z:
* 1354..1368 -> 17.9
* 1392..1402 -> 19.85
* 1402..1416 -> 20.63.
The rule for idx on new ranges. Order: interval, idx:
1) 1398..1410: 0.64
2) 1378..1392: 0.31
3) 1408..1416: 0.07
